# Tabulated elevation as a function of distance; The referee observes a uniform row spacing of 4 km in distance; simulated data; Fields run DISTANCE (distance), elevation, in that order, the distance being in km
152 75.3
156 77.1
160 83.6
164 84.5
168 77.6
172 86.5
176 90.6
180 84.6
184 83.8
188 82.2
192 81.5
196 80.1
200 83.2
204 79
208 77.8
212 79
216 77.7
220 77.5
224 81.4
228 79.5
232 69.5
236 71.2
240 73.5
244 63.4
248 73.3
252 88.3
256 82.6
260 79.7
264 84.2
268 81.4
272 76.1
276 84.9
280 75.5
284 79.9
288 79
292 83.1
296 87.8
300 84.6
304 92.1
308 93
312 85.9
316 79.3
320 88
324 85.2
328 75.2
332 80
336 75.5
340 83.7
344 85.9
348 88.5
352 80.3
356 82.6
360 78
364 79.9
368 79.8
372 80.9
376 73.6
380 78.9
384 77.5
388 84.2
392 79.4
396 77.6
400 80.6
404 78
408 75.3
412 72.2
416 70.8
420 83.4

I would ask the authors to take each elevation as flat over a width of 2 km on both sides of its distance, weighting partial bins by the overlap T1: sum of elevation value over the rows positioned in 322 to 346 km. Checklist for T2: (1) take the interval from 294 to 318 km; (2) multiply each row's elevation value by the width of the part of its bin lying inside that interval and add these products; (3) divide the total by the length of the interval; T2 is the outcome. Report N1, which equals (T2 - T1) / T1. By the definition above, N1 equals -0.821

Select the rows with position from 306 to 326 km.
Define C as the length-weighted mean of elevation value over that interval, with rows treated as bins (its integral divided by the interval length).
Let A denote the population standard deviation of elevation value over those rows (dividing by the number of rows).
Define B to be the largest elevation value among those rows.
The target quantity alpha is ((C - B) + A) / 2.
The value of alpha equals -1.14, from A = 4.4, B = 93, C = 86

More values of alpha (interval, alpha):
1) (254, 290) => -0.72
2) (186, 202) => -0.16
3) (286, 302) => -0.51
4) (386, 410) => -1.12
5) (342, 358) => -0.52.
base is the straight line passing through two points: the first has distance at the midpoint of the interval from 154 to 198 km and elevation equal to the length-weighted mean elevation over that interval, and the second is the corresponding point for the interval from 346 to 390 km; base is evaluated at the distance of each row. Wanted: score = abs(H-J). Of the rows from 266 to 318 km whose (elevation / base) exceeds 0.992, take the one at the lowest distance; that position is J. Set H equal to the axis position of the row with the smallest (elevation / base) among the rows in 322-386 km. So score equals 108 km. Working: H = 376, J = 268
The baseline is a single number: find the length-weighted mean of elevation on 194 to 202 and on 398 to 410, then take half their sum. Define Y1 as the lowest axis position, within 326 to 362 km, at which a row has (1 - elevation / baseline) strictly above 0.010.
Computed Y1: 328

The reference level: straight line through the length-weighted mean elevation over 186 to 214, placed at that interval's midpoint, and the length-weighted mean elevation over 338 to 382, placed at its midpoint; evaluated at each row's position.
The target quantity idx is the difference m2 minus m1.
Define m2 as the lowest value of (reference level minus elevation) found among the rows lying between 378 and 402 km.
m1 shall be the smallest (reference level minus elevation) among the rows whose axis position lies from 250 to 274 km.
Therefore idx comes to 5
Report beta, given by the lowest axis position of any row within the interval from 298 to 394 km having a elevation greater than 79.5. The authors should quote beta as 300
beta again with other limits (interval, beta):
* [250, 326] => 252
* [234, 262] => 252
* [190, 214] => 192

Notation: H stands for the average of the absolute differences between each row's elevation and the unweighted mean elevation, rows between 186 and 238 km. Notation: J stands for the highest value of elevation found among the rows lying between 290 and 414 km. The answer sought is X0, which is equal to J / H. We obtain 33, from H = 2.8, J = 93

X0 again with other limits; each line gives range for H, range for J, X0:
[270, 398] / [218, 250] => 20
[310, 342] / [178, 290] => 22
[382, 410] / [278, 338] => 44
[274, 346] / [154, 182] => 21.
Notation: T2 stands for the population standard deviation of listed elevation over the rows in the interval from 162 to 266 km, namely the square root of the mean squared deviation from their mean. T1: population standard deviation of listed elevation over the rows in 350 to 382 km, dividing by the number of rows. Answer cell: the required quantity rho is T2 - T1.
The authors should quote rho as 3.4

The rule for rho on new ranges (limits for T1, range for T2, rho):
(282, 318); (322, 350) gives -0.1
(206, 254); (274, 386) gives -1.2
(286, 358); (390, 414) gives -2.2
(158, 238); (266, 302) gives -0.8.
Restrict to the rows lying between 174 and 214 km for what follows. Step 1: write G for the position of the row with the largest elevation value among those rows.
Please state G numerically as 176 km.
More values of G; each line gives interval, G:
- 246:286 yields 252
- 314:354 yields 348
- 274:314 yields 308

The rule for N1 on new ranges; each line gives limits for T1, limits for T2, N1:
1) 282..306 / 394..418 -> -0.850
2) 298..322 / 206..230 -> -0.849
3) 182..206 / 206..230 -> -0.839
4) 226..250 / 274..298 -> -0.810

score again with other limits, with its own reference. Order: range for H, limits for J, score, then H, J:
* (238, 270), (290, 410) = 48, 244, 292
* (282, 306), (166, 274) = 116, 288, 172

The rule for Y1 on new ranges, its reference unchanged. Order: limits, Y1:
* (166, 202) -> 168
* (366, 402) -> 376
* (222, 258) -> 232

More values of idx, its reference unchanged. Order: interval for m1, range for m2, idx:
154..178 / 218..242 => 9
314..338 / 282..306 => -4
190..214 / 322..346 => -2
